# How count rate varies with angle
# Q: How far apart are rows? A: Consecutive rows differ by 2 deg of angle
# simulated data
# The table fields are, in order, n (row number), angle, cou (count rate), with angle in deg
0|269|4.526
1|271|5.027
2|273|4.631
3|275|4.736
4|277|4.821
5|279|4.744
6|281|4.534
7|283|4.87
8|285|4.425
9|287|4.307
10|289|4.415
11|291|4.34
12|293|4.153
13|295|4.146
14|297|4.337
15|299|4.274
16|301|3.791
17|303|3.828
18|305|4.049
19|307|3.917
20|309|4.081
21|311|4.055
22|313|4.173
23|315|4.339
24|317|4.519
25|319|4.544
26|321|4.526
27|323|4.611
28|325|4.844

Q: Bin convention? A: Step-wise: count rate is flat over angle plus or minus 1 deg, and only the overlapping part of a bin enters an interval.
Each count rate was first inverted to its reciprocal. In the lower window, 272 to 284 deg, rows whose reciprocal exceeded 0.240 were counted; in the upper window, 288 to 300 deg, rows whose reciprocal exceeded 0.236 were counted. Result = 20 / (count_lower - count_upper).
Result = -10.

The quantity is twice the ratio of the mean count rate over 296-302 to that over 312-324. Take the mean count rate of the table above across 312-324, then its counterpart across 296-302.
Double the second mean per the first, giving 1.86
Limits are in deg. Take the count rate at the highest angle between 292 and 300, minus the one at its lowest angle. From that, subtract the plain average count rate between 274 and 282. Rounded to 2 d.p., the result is -4.59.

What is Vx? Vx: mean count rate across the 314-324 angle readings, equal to 4.51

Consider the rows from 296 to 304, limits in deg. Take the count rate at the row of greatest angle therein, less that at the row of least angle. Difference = -0.51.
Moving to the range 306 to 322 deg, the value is 0.61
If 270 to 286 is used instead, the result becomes -0.60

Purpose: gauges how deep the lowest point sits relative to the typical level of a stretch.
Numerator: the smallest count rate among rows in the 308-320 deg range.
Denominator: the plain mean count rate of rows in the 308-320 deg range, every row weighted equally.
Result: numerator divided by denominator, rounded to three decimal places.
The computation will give 0.946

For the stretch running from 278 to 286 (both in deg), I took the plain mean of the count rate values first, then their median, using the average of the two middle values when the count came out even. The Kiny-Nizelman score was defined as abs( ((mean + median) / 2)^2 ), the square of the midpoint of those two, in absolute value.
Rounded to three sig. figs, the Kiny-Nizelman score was 21.5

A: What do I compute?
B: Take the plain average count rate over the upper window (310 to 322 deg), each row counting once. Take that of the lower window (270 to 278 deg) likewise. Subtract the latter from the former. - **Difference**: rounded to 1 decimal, -0.4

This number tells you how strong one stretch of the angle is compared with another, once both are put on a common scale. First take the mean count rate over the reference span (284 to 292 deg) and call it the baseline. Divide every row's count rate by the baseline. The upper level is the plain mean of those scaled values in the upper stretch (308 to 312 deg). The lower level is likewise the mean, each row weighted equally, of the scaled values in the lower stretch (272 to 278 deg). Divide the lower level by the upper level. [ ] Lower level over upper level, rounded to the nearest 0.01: 1.16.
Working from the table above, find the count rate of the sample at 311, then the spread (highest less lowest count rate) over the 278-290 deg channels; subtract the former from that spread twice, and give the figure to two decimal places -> -7.55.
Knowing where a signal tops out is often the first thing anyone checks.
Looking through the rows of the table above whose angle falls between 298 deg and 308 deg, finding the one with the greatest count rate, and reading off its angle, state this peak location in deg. 299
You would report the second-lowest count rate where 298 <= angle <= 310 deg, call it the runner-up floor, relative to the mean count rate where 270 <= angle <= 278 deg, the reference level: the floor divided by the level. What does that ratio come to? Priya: 0.80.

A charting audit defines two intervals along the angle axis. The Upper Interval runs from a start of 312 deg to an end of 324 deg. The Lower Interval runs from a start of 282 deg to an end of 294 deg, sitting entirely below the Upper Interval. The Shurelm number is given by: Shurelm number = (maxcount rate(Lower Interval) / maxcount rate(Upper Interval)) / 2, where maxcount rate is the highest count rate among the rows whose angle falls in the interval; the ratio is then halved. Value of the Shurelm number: 0.528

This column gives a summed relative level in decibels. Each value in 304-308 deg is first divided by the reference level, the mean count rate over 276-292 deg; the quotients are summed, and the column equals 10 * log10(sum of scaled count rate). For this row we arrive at 2.4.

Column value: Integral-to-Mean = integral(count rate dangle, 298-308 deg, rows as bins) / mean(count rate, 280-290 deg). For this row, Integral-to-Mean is 8.8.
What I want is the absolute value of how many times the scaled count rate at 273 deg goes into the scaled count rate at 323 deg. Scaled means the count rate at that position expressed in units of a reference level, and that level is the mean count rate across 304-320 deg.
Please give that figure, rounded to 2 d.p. 1.00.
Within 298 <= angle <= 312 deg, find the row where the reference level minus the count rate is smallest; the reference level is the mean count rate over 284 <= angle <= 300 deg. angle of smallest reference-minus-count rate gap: 299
